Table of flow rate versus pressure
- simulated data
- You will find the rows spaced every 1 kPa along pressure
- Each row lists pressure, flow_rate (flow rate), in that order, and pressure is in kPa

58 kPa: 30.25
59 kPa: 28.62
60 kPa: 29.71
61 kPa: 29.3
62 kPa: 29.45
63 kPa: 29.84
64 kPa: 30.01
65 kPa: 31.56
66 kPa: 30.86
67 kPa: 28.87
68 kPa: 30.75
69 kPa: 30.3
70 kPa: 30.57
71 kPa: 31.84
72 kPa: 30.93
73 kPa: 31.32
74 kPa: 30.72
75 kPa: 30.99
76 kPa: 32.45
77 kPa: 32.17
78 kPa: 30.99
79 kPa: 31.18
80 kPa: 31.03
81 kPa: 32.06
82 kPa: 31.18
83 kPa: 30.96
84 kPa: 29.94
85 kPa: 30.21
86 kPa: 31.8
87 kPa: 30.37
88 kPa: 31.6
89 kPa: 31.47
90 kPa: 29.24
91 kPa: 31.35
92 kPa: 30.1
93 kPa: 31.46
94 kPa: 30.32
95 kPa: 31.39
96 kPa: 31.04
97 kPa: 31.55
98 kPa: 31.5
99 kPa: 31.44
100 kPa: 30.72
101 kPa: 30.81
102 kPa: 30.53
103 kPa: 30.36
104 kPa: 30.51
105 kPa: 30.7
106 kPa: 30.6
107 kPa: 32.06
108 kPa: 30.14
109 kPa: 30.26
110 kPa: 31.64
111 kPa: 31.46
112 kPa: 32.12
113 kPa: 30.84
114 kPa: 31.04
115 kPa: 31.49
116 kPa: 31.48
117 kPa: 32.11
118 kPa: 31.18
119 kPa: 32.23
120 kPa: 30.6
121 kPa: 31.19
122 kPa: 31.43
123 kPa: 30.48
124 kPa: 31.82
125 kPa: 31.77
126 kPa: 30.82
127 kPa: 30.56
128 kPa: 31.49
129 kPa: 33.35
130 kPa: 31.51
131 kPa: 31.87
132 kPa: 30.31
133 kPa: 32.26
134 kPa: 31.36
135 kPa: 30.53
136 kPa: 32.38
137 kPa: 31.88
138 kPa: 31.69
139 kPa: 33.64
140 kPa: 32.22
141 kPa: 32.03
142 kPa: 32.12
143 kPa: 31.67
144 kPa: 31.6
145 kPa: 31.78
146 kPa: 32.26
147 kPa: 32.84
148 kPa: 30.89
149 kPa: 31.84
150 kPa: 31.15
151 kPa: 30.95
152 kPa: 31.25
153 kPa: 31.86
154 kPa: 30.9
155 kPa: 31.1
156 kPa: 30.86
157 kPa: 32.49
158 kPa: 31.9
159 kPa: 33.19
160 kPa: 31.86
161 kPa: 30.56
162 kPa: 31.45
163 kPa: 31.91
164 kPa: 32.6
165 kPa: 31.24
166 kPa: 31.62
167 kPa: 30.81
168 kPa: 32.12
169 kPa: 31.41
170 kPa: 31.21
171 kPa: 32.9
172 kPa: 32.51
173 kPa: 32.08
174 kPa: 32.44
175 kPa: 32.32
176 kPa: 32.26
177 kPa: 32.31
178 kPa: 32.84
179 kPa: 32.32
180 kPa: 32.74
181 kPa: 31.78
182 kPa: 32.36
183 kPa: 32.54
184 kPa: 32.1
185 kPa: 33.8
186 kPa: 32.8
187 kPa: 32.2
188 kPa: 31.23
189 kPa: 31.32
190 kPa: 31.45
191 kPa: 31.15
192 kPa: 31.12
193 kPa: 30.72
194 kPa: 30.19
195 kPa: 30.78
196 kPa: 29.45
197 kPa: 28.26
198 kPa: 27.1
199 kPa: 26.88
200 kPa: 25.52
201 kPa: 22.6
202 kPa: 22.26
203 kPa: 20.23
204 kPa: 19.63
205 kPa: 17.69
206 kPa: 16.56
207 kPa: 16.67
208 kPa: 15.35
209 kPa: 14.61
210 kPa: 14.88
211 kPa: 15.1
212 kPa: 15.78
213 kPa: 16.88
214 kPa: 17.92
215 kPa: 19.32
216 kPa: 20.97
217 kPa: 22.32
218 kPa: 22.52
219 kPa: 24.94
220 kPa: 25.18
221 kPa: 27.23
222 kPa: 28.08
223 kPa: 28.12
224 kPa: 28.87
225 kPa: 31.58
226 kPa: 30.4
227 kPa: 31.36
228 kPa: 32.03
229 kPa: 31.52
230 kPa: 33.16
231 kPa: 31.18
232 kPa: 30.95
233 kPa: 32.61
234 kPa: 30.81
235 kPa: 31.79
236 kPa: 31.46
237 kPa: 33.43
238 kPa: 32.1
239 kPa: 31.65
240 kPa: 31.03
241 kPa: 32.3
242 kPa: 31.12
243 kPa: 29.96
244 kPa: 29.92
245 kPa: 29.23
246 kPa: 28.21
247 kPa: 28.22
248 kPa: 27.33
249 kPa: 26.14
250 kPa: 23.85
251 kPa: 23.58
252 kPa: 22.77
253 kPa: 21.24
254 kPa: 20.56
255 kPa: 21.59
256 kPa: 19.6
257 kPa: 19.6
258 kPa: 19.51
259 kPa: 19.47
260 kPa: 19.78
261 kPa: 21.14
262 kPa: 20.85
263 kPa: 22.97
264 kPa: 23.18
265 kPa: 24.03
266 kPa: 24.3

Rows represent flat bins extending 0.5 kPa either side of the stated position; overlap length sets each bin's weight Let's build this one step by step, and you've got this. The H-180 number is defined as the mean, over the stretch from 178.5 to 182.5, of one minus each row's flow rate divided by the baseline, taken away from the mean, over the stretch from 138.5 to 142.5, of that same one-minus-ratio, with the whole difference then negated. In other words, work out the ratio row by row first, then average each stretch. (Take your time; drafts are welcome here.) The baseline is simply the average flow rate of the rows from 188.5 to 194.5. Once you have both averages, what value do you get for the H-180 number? 0.0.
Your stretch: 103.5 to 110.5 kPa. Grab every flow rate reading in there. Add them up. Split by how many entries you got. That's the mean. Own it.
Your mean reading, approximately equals 30.8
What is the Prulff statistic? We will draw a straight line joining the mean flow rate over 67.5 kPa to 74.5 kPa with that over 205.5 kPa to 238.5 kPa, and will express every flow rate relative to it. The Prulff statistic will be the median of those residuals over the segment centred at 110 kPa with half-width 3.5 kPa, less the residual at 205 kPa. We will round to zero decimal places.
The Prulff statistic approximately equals 10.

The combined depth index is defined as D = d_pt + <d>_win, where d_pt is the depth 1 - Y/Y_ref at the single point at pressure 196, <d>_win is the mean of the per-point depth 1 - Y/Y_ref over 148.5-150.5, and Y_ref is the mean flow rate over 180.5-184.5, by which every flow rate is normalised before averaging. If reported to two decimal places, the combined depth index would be 0.11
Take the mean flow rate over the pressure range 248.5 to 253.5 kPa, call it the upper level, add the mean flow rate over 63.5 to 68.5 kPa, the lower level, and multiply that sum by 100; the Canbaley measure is 5393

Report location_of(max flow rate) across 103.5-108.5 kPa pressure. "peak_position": 107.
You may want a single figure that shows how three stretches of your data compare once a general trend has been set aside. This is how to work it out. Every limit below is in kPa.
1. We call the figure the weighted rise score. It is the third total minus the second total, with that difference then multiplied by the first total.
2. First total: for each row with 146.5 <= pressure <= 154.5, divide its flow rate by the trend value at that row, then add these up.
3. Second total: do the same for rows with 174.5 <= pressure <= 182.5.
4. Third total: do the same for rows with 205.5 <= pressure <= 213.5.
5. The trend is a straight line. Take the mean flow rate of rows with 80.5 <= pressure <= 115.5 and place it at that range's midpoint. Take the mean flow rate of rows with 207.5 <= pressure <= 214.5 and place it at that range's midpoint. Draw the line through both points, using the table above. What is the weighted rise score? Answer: -52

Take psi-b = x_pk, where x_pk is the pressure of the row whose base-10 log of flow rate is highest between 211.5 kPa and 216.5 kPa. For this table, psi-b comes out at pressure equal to 216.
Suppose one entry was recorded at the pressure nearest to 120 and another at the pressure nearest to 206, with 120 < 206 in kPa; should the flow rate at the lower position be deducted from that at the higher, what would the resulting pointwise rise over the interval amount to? -14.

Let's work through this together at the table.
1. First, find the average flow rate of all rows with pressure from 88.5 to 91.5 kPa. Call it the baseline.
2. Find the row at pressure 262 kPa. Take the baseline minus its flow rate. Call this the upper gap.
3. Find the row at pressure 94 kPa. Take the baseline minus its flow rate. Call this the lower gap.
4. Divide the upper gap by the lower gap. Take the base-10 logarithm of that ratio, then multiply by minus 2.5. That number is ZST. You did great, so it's -3.6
